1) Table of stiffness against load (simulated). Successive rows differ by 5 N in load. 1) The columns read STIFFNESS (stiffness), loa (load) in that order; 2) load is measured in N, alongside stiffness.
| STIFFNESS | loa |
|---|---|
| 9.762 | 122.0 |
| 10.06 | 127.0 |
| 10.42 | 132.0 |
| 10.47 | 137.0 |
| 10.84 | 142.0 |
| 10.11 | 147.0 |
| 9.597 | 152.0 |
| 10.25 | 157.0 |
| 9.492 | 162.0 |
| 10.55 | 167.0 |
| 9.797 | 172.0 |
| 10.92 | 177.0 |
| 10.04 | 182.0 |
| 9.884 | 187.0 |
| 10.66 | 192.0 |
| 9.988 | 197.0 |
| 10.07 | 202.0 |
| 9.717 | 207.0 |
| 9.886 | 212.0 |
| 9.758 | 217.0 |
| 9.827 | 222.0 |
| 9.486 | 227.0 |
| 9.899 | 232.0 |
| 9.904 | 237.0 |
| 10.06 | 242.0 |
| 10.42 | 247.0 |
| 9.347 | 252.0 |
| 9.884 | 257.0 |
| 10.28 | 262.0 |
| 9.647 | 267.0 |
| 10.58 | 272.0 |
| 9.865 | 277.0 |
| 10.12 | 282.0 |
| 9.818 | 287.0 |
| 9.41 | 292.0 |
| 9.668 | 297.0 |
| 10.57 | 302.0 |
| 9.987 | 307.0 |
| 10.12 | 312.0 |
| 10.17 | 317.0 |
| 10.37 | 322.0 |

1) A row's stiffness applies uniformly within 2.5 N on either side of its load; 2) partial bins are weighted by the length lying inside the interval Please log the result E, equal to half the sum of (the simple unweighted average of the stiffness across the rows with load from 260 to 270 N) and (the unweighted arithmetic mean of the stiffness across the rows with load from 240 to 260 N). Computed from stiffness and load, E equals 9.9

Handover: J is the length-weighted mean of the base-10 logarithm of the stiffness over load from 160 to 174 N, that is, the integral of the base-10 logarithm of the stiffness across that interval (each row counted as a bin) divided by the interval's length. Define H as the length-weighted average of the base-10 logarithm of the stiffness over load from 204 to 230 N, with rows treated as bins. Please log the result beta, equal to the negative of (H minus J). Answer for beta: 0.0095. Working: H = 0.99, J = 1.00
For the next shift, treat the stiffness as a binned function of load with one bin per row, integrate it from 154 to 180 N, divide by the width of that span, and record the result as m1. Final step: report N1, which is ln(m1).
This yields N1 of 2.32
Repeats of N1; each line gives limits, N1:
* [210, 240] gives 2.28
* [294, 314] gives 2.31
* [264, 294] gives 2.29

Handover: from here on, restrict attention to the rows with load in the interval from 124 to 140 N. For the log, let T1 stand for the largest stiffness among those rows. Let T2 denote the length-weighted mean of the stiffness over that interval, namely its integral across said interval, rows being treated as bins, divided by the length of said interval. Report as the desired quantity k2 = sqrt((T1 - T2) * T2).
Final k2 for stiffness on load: 1.3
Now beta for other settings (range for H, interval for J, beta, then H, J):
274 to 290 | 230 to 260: -0.0007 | 1.00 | 1.00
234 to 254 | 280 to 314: 0.0003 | 1.00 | 1.00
